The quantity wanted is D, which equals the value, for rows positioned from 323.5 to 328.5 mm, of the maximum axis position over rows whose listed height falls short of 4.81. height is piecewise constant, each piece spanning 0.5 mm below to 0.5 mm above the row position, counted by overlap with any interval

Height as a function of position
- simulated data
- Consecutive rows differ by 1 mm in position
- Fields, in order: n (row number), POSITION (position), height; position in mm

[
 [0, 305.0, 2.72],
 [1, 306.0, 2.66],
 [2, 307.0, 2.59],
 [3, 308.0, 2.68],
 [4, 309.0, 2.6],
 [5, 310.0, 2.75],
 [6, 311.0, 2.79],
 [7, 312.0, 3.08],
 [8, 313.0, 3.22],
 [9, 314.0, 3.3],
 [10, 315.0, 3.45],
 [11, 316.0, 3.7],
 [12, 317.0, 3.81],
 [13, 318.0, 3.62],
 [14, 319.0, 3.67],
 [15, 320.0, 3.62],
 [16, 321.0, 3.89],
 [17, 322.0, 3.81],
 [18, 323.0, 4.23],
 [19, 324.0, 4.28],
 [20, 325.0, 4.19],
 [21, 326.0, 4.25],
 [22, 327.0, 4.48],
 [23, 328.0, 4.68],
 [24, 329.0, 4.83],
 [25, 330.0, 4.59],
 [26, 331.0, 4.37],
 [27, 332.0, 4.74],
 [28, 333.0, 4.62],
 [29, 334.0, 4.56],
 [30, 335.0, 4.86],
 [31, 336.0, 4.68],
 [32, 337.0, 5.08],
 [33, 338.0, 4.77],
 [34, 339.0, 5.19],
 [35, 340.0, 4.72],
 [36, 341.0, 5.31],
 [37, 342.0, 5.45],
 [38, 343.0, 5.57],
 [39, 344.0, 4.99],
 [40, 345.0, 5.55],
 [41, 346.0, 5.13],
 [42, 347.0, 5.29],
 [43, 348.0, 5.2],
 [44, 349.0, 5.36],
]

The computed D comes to 328.0 mm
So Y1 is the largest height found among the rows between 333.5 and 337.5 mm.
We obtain 5.08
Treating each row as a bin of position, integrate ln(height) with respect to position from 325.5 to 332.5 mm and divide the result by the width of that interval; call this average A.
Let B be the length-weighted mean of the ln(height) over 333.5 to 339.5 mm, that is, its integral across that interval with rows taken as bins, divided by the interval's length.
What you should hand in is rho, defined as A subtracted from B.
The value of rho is 0.06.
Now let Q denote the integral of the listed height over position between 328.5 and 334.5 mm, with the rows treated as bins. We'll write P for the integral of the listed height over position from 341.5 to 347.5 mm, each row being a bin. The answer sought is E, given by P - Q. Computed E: 4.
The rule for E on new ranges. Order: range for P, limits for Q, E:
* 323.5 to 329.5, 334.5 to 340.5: -3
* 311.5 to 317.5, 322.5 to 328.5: -6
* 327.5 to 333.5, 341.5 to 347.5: -4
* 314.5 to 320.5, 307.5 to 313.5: 5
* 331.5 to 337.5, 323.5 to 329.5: 2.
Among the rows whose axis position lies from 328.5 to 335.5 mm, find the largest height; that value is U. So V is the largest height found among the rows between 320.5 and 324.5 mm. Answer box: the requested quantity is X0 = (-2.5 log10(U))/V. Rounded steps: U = 4.86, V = 4.28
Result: -0.40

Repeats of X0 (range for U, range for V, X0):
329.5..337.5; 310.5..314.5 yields -0.53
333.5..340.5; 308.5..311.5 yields -0.64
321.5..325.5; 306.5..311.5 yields -0.57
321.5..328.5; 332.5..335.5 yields -0.34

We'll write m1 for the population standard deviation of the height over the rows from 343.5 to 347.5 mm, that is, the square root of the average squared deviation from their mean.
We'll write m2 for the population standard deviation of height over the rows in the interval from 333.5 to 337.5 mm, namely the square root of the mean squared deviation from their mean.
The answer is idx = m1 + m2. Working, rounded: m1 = 0.208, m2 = 0.20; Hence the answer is 0.40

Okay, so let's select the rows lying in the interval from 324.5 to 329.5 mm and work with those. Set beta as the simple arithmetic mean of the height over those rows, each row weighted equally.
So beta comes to 4.5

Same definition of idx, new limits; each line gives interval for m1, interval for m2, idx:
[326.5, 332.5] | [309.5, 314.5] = 0.38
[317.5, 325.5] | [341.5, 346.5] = 0.50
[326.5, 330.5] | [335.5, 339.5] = 0.34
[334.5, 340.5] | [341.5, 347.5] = 0.40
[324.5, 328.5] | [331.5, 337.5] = 0.37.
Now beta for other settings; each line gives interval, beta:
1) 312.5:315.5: 3.3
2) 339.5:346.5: 5.2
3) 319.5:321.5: 3.8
